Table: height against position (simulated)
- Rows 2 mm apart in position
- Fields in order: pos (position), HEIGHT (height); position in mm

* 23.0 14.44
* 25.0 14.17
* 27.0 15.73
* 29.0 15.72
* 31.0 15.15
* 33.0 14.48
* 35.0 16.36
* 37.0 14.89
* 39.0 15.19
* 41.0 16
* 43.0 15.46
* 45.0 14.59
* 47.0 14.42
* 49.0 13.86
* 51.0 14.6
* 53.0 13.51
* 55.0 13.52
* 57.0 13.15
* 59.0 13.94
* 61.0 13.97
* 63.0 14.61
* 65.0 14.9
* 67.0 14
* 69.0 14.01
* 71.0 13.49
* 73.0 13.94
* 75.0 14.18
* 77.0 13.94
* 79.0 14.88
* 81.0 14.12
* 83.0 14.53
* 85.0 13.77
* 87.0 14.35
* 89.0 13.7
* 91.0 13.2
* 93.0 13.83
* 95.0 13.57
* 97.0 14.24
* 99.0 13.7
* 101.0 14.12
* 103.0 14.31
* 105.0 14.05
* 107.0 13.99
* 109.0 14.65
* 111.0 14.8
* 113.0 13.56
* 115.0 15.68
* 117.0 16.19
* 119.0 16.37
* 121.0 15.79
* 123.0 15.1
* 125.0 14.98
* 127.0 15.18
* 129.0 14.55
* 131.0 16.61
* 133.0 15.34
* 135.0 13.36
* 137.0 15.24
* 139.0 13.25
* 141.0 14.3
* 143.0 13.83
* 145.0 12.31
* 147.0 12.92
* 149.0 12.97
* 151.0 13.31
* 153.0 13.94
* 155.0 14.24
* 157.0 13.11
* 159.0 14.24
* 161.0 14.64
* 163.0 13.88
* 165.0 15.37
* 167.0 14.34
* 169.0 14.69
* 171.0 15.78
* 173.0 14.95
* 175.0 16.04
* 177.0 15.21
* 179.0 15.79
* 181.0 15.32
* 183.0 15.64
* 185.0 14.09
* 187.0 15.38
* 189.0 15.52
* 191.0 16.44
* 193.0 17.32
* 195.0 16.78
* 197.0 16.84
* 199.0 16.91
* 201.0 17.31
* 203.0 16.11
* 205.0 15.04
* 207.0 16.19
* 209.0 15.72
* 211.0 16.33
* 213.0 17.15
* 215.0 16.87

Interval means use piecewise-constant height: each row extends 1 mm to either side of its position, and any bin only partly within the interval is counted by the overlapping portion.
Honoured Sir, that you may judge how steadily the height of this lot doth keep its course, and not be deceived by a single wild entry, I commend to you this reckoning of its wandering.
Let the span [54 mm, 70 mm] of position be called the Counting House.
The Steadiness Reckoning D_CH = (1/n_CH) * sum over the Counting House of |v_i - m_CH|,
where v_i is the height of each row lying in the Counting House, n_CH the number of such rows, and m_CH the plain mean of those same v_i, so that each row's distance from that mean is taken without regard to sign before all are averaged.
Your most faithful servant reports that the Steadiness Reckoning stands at 0.37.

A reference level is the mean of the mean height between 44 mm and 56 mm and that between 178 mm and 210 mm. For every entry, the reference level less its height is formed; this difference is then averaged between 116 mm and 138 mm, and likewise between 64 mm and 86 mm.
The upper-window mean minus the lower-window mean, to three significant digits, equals -1.18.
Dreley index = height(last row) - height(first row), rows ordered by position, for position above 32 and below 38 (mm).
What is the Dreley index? 0.4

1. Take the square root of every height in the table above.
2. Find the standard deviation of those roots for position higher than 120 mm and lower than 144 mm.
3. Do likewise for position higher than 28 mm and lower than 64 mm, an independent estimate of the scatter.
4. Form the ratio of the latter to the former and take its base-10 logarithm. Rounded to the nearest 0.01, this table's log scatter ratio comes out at -0.04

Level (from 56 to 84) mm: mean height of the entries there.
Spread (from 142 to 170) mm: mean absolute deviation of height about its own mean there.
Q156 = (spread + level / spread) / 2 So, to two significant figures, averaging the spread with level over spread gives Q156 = 11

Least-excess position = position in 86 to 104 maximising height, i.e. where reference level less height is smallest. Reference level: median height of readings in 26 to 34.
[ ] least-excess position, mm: 87.0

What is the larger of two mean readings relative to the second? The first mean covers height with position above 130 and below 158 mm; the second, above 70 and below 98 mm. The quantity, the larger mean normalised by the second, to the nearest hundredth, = 1.00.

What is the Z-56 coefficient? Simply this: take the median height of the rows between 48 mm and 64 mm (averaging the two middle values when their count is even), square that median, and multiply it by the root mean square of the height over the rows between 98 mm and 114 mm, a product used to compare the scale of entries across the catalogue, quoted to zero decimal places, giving 2735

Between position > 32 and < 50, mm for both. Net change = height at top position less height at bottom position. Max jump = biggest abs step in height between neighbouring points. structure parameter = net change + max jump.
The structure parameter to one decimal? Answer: 1.3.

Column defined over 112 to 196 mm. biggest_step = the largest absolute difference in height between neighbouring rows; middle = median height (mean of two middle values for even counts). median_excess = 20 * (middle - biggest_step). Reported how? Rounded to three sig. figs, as 258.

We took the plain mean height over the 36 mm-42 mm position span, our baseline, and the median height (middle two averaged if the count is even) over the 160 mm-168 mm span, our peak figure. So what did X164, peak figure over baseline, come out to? 0.94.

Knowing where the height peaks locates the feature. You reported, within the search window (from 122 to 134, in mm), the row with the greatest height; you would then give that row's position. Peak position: 131.0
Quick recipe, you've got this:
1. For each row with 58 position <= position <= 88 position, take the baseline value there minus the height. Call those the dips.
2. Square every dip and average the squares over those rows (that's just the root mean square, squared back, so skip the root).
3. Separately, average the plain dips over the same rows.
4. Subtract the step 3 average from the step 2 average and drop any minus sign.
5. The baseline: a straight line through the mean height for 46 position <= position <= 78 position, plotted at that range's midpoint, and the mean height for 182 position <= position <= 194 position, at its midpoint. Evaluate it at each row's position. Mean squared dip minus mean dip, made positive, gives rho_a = 0.18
